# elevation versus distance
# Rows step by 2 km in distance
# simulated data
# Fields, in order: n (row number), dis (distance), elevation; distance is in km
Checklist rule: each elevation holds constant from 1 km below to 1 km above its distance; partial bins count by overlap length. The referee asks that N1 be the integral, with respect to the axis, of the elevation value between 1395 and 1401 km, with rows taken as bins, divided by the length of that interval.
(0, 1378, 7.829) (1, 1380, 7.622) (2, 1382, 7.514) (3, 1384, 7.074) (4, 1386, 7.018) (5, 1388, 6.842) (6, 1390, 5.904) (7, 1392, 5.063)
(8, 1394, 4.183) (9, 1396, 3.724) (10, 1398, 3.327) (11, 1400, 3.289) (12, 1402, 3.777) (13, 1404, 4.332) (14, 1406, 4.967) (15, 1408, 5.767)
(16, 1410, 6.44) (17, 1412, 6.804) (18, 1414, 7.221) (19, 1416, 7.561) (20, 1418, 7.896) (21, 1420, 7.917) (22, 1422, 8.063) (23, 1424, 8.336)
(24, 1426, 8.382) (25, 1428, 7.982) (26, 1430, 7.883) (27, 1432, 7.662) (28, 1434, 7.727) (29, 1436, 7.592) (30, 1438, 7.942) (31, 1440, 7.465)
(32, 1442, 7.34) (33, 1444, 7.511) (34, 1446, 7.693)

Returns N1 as 3.4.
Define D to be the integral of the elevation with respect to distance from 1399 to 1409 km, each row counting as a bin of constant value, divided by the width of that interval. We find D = 4.4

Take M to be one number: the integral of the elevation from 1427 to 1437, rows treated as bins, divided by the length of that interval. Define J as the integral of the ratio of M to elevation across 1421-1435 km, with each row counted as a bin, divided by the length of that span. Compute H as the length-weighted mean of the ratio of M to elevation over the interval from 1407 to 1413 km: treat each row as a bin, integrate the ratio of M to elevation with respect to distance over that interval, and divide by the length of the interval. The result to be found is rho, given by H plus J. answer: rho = 2.20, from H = 1.2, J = 1.0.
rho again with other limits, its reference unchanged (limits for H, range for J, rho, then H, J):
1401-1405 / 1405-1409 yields 3.38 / 1.9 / 1.5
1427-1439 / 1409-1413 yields 2.17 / 1.0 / 1.2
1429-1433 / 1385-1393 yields 2.27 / 1.0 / 1.3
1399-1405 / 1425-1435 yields 3.05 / 2.1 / 1.0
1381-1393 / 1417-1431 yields 2.17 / 1.2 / 1.0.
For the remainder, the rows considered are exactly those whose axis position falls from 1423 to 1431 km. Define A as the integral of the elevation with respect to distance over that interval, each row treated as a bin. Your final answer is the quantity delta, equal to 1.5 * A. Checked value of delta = 98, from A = 65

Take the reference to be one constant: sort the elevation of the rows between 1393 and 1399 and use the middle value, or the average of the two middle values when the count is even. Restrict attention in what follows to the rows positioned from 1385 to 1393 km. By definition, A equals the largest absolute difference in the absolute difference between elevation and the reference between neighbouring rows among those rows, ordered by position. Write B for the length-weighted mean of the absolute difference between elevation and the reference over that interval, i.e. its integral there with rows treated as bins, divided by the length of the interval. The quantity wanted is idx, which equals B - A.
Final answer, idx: 2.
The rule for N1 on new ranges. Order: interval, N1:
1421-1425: 8.2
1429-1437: 7.7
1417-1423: 8.0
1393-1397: 4.0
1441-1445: 7.4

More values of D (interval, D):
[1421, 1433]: 8.1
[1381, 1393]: 6.6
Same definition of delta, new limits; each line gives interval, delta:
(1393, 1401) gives 44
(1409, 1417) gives 84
